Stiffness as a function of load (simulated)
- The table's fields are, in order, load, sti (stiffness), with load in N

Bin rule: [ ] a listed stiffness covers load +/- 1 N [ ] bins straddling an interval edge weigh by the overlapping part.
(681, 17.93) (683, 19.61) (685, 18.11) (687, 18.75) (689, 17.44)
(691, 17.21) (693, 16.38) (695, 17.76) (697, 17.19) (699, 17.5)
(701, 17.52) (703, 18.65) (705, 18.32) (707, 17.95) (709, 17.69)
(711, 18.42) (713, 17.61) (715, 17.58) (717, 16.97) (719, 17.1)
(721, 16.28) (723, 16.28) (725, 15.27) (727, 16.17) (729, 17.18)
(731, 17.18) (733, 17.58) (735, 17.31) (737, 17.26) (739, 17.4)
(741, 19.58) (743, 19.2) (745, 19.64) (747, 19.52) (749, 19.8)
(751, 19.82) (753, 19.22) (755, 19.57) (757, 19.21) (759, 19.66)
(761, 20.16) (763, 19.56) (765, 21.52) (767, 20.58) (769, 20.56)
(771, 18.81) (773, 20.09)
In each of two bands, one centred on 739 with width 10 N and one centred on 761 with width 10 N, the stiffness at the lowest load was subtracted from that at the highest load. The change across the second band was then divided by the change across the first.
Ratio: 1.22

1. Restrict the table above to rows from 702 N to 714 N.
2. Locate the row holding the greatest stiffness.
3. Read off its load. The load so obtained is 703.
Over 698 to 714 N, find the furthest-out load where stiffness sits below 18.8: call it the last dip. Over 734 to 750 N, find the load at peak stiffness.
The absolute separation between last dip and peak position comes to 36 N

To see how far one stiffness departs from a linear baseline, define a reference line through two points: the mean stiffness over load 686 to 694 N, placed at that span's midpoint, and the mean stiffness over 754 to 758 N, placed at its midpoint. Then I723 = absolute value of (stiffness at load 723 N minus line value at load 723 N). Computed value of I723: 2.1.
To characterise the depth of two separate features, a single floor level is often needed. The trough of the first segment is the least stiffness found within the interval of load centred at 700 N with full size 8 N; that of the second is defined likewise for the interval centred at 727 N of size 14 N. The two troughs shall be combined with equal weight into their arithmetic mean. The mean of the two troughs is 16.2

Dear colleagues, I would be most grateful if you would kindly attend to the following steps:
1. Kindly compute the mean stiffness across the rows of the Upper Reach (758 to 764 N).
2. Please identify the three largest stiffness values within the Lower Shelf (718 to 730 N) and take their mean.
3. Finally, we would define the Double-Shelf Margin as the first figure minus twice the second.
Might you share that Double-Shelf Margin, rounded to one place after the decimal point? -13.9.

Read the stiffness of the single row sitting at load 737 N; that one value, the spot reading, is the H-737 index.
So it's 17.26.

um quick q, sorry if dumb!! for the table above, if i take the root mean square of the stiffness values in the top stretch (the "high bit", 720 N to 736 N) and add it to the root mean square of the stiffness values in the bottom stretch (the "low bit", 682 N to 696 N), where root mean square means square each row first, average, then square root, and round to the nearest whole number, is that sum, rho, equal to 35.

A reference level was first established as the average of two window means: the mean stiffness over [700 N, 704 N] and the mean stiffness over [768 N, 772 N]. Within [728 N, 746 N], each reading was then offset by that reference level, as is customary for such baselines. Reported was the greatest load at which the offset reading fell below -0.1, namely 739 N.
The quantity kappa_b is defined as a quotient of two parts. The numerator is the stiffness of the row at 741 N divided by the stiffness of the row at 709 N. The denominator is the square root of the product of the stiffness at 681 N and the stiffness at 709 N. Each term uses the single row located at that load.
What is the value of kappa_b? 0.0621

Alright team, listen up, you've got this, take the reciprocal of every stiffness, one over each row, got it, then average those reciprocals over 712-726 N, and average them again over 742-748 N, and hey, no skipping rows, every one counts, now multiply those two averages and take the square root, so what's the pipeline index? 0.0555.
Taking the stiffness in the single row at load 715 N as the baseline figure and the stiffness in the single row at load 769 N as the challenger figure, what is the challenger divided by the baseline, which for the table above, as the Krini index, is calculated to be 1.17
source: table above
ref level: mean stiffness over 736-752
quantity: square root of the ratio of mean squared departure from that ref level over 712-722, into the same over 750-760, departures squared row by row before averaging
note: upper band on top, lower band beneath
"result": 0.27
